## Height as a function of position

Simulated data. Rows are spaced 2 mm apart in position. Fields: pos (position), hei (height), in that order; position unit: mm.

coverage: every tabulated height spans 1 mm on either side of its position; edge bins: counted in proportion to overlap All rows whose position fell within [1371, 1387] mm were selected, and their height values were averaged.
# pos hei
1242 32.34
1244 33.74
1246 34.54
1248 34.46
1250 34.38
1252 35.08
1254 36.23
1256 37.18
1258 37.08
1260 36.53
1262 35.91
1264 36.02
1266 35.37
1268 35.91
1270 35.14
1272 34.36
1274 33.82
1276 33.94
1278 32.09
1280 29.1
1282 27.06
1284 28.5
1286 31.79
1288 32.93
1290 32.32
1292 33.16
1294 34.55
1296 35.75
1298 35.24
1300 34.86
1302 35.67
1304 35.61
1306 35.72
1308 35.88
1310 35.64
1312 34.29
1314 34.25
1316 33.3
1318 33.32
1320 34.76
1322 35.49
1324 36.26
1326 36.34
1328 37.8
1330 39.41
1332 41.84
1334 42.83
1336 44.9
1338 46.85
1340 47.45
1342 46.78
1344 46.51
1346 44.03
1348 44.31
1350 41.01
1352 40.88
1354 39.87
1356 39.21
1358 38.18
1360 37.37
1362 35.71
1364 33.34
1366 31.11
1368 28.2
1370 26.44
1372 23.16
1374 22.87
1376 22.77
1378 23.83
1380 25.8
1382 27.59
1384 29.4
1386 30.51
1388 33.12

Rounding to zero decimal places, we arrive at 26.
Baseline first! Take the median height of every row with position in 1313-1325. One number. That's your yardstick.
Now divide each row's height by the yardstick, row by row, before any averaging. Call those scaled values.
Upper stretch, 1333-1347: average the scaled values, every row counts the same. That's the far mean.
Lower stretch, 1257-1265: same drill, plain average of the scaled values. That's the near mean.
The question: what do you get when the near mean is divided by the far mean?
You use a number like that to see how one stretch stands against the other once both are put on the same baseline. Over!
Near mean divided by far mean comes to 0.80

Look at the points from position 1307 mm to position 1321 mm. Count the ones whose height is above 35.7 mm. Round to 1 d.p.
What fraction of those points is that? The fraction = 0.1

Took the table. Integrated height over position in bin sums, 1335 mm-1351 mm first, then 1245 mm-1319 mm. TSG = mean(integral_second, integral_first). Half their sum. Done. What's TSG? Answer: 1629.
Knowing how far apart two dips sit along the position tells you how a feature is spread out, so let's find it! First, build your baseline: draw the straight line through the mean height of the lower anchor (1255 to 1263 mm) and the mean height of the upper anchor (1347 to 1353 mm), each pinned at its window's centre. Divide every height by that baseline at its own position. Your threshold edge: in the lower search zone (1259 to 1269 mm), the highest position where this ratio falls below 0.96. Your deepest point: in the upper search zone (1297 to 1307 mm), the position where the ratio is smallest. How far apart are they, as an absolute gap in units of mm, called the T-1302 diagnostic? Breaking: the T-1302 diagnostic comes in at 34 mm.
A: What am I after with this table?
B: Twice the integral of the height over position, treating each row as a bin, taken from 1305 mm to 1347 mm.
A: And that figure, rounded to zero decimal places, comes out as 3295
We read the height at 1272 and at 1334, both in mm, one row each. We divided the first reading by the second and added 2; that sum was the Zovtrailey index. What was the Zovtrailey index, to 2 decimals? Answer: 2.80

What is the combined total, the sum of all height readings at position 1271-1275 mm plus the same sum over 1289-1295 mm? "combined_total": 168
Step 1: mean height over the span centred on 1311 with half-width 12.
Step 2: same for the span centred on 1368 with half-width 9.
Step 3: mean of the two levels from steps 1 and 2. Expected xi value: 32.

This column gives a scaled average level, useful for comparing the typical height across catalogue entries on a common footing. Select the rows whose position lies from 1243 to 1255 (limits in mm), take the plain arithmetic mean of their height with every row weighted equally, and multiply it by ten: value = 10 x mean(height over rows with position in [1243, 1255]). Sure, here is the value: 347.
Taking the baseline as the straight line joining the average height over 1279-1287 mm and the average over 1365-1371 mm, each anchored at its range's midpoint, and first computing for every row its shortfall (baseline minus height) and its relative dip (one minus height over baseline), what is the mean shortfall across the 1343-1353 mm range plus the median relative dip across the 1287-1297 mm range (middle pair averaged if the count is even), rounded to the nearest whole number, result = -15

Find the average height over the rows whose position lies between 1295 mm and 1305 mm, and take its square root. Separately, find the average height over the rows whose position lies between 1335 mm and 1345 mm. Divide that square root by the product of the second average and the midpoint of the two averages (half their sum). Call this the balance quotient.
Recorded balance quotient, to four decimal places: 0.0031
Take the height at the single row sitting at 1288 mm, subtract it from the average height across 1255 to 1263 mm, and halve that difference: 2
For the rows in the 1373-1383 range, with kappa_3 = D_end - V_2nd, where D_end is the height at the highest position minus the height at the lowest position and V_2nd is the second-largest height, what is -21.1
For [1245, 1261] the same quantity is -35.1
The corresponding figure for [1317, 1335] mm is -32.3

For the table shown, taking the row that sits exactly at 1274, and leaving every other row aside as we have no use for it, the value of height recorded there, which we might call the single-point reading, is 33.82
